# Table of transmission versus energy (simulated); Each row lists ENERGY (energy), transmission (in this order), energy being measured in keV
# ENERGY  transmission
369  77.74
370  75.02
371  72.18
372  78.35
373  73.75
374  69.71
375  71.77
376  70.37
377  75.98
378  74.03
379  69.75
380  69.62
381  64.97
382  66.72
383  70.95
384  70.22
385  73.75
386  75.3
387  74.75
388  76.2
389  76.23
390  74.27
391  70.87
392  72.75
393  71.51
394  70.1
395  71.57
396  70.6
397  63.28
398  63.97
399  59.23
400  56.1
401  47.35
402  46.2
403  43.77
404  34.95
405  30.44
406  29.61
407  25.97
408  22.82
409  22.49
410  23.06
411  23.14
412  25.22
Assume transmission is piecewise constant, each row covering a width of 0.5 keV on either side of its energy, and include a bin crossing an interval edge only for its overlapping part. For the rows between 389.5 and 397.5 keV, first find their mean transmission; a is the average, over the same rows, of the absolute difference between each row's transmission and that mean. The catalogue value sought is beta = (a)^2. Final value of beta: 4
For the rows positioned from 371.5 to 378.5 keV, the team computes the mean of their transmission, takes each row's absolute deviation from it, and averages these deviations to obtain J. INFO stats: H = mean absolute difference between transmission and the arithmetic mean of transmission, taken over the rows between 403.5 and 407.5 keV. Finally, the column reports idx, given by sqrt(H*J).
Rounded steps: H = 2.5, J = 2.4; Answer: 2.4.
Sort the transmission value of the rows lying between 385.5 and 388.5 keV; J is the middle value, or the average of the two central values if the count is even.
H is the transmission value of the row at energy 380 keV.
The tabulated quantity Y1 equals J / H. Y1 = 1.08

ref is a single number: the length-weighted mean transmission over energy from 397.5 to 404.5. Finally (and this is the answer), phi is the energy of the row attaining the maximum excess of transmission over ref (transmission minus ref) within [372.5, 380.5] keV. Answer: 377 keV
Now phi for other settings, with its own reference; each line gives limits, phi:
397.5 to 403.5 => 398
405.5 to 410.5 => 406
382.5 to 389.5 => 389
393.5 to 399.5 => 395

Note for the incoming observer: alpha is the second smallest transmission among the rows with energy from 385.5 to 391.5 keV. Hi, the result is 74.27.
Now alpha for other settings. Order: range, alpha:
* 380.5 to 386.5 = 66.72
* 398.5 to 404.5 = 43.77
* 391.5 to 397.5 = 70.1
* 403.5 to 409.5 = 22.82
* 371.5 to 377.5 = 70.37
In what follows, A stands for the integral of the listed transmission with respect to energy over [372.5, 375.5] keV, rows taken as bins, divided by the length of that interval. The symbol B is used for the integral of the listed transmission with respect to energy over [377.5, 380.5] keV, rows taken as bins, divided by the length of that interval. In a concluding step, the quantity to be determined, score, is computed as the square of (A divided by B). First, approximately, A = 72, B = 71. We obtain 1.02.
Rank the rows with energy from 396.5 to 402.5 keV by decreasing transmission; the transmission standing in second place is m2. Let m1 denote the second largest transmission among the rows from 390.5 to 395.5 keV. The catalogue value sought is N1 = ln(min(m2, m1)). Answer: 4.15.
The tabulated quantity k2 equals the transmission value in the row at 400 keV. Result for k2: 56.1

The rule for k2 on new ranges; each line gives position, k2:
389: 76.23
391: 70.87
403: 43.77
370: 75.02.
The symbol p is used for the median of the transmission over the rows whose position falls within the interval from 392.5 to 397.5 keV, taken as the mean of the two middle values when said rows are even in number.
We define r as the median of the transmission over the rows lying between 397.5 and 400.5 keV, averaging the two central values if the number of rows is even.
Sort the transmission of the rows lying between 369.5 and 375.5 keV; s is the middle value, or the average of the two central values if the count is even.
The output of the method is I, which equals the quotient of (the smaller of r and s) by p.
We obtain 0.84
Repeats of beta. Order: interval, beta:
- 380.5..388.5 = 12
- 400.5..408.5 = 64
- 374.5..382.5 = 7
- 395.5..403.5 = 63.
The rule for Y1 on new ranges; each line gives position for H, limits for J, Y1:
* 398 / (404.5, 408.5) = 0.43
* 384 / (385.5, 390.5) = 1.07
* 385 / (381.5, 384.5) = 0.95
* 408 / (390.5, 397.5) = 3.11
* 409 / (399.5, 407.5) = 1.75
